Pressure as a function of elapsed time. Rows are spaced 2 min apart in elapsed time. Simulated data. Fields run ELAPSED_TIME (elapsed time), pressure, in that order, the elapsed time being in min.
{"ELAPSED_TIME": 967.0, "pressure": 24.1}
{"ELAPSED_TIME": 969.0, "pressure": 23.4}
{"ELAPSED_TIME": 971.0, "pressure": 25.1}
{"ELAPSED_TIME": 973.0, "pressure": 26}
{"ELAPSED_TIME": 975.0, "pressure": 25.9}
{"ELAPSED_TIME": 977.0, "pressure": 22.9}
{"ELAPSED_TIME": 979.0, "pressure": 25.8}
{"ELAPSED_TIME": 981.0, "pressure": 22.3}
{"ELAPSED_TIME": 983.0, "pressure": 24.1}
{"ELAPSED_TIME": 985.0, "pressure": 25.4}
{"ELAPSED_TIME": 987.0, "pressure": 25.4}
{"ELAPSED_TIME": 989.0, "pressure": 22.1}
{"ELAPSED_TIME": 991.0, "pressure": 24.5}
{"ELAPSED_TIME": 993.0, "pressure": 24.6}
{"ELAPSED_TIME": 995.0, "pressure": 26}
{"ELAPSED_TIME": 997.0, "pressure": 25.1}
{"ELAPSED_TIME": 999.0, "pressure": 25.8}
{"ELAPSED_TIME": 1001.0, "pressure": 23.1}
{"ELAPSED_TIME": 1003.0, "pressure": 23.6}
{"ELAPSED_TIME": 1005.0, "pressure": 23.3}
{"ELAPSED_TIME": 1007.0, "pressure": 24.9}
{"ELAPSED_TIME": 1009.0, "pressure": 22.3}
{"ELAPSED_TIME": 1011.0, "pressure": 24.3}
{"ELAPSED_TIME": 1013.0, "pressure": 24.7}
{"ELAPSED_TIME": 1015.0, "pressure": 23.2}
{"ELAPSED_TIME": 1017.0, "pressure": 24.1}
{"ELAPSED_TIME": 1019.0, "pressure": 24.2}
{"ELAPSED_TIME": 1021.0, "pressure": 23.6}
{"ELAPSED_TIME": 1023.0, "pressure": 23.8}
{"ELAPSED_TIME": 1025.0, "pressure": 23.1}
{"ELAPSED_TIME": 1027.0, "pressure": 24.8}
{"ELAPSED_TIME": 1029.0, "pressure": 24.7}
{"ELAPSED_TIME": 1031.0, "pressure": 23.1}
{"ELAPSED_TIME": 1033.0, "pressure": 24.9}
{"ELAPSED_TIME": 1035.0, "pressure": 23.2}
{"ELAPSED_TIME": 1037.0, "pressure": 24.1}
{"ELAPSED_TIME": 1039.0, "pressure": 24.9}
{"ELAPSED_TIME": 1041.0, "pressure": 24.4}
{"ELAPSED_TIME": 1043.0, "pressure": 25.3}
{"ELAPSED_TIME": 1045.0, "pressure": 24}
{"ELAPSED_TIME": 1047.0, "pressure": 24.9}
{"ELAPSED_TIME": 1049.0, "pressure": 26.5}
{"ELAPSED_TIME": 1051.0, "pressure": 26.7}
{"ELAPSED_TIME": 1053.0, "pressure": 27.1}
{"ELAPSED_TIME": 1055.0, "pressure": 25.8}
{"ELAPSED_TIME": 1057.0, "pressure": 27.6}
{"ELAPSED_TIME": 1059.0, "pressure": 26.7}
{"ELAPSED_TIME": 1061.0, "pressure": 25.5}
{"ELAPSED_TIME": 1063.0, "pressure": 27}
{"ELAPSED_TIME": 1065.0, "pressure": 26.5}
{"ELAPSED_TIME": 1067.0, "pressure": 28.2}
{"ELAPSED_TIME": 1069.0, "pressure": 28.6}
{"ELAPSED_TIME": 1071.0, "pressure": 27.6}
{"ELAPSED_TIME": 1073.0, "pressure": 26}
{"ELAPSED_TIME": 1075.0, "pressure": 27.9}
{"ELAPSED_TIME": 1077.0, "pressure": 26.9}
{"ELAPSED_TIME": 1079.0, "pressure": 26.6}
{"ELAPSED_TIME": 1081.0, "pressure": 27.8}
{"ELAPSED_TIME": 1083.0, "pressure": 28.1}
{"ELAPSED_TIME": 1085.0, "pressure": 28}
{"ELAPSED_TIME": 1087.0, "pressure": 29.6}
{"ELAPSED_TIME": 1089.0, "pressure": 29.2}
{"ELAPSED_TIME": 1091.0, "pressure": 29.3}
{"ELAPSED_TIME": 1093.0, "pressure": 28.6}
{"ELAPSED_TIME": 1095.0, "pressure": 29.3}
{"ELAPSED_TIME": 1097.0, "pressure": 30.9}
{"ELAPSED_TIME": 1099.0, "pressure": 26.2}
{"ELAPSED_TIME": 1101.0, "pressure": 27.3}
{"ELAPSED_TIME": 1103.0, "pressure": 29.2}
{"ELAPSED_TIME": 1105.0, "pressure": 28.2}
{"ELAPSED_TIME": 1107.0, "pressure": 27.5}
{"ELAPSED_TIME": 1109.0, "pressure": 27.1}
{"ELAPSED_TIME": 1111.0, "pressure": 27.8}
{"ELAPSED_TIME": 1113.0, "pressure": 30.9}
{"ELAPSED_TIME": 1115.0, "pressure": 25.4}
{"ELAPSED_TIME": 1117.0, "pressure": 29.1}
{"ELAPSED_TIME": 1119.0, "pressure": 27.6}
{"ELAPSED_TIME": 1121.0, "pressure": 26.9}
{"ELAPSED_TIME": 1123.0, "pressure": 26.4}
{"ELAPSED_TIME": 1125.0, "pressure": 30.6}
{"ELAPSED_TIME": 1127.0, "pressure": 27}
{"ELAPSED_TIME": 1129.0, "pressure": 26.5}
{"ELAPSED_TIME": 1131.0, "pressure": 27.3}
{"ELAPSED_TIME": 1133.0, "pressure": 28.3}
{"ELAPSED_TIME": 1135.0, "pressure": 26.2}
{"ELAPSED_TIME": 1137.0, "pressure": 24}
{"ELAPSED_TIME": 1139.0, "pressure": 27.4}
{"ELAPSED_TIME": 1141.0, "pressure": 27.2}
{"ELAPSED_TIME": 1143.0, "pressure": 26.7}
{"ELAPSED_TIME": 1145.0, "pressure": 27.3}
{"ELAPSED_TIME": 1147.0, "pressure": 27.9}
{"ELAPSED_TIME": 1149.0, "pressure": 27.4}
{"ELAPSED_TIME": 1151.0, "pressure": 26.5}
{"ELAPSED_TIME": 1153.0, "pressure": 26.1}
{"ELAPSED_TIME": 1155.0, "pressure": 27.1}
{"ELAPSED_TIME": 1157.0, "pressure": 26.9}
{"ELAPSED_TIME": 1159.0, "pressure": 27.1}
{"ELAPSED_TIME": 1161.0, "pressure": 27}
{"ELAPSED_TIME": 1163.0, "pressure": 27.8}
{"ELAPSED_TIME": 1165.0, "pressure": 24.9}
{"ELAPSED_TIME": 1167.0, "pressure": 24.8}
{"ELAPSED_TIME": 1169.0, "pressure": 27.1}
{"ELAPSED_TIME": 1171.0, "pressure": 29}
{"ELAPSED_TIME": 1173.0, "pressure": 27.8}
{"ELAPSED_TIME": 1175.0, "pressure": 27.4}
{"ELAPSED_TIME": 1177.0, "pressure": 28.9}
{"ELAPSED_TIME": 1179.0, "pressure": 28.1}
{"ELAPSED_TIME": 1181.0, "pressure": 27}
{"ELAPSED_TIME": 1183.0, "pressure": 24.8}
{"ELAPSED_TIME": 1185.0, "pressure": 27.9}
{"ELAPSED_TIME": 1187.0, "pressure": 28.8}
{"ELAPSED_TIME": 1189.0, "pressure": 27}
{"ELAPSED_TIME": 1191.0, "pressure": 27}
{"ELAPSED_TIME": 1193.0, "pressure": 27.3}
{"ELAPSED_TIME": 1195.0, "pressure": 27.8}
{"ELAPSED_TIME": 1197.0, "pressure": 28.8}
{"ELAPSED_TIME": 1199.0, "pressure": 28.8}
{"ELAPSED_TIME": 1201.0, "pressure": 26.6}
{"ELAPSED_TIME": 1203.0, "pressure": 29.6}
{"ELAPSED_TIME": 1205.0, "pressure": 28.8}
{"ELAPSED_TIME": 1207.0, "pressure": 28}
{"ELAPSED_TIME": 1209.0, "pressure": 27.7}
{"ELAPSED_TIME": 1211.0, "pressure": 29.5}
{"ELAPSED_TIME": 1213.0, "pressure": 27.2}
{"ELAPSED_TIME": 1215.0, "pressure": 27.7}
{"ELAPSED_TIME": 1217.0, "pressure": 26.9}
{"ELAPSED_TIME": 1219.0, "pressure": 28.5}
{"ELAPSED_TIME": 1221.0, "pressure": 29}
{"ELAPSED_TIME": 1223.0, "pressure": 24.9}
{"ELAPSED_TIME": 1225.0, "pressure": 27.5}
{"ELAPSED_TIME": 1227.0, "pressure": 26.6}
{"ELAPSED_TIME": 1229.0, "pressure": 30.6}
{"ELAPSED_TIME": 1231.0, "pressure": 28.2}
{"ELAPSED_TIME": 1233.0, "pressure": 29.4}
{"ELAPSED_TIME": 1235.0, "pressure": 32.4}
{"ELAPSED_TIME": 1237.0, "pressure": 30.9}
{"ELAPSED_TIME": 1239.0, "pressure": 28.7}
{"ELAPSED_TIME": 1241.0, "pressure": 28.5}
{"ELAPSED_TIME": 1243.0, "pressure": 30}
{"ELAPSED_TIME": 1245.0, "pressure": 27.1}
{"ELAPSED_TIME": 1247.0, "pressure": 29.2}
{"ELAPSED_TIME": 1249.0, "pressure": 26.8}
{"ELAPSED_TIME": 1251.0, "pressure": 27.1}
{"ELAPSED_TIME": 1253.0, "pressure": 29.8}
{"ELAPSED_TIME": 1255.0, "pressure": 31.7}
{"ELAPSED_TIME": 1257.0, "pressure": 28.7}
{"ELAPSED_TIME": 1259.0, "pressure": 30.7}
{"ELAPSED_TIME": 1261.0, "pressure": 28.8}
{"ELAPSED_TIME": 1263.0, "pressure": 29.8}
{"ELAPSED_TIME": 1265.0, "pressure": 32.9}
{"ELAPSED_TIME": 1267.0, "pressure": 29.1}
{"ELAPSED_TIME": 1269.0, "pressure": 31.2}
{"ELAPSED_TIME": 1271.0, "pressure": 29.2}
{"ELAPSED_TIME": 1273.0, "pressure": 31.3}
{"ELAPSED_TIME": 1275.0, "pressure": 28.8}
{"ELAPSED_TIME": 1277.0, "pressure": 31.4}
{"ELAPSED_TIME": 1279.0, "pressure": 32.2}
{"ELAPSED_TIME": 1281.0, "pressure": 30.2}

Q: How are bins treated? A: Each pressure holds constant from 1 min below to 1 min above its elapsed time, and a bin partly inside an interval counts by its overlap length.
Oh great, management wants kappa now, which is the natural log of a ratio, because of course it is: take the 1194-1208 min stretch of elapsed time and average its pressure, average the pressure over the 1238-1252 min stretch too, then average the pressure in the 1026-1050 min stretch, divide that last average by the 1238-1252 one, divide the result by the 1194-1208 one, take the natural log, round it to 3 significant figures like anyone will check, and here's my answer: -3.48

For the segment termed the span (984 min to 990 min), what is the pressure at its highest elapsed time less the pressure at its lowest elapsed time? -3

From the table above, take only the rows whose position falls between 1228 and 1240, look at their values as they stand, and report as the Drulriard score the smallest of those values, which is 28.2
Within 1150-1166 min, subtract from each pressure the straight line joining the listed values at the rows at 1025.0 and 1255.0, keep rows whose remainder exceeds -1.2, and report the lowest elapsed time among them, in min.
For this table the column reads 1155.0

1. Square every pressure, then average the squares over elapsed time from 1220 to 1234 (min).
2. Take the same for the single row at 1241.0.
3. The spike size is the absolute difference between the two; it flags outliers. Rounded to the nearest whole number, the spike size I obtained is 24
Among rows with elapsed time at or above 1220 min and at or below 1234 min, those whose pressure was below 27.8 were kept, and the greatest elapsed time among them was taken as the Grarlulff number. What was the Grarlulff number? 1227.0 min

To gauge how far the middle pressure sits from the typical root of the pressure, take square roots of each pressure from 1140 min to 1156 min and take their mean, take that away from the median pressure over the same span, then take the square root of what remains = 4.69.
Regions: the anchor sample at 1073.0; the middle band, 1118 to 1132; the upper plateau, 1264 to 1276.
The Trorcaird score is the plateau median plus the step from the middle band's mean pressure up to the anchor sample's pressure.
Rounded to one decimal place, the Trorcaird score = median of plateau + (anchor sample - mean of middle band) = 28.7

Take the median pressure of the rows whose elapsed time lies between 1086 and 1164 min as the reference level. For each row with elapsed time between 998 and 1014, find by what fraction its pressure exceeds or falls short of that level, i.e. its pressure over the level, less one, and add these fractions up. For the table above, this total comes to -1.0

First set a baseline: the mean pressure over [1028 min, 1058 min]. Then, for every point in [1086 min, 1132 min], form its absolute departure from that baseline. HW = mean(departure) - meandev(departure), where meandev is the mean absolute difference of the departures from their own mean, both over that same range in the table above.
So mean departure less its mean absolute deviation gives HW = 1.7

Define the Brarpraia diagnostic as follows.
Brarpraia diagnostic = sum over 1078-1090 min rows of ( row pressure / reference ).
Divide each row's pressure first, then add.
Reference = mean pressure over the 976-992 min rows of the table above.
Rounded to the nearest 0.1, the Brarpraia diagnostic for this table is 7.0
